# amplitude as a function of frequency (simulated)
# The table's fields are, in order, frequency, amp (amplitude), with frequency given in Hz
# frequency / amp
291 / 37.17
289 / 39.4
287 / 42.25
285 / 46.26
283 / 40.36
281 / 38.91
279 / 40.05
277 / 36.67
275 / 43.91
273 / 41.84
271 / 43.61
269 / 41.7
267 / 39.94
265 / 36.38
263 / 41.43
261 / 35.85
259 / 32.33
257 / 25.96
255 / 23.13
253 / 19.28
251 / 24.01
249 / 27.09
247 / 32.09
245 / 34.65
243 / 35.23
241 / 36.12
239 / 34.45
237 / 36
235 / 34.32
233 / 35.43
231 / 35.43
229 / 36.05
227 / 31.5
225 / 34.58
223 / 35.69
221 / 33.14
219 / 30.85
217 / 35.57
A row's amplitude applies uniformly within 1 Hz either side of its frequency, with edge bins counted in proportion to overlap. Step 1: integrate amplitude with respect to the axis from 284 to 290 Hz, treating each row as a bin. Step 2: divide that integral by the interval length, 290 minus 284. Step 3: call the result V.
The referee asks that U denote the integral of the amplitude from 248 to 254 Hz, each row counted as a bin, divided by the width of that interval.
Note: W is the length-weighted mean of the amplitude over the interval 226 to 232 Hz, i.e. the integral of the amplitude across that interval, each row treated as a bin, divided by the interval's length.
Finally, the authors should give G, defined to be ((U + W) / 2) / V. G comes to 0.68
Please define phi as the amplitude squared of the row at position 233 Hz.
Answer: 1255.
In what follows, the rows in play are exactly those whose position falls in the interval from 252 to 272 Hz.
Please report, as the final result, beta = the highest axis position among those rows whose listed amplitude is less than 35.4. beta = 259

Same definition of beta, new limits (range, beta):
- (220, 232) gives 227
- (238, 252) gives 251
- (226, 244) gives 243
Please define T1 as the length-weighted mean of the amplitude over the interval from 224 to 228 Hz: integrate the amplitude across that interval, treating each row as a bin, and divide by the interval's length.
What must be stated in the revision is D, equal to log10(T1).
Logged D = 1.519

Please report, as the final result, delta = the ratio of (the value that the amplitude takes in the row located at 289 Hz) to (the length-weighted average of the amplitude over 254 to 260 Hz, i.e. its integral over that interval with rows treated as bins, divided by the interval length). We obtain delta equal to 1.45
